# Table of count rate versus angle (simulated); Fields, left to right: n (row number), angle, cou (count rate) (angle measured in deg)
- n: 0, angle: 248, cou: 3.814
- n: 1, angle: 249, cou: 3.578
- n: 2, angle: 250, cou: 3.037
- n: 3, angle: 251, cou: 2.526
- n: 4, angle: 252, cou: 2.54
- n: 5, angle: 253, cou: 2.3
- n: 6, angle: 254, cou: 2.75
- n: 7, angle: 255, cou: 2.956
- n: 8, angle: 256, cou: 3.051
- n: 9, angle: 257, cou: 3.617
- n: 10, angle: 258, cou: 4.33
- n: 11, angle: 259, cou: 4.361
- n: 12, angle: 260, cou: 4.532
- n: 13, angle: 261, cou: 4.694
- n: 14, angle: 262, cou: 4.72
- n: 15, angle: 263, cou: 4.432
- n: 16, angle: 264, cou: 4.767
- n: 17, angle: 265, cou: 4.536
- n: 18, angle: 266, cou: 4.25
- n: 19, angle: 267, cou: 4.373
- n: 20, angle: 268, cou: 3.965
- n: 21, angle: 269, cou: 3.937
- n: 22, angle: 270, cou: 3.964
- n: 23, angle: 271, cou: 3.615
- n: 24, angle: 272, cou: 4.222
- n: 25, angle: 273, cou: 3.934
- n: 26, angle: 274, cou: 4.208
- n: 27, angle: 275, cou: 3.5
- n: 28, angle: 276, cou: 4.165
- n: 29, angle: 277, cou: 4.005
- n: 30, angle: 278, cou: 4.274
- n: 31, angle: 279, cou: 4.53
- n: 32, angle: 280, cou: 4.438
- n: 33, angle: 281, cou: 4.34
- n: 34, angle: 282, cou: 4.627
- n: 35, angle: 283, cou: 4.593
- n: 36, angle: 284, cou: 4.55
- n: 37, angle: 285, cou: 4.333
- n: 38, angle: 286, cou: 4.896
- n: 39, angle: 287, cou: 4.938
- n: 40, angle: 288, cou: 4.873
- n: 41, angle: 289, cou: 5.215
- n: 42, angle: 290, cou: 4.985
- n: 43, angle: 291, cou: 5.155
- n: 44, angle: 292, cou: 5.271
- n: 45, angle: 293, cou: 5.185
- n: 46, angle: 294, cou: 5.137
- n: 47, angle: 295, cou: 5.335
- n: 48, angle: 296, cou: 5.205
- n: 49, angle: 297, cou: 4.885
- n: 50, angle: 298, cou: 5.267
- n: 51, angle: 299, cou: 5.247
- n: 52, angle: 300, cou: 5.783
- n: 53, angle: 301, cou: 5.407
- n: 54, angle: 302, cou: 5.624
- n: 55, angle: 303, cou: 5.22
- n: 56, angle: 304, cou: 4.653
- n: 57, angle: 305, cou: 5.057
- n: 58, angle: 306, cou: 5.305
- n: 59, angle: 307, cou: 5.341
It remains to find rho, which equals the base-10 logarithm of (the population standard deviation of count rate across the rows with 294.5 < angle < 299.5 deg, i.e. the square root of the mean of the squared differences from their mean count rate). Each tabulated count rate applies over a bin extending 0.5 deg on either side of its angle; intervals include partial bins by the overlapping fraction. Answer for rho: -0.80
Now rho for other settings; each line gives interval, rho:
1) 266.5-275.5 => -0.58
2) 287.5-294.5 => -0.89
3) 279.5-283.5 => -0.93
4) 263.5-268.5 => -0.57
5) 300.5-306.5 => -0.52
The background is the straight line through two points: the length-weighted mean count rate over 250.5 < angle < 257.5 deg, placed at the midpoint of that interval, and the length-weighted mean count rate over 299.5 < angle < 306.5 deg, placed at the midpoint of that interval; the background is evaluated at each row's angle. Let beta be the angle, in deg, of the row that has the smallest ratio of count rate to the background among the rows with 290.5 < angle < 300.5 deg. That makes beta 297 deg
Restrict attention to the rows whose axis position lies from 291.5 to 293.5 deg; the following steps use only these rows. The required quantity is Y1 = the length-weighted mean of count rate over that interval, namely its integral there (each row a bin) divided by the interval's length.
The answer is 5.2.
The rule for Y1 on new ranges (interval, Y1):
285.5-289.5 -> 5.0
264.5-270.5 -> 4.2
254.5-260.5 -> 3.8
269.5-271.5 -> 3.8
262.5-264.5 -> 4.6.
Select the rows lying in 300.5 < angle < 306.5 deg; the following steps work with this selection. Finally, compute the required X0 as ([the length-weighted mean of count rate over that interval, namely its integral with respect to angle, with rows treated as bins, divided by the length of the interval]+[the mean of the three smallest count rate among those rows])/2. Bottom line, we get 5.09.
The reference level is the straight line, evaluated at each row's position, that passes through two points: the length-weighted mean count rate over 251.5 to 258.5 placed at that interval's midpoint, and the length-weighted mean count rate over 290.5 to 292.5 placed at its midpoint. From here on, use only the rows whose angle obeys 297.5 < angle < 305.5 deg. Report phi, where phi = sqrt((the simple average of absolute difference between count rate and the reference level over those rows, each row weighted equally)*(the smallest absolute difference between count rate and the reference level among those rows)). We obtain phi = 0.20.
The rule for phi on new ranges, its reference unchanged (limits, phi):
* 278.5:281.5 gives 0.08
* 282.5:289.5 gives 0.03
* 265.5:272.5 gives 0.05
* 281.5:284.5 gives 0.06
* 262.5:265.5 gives 0.92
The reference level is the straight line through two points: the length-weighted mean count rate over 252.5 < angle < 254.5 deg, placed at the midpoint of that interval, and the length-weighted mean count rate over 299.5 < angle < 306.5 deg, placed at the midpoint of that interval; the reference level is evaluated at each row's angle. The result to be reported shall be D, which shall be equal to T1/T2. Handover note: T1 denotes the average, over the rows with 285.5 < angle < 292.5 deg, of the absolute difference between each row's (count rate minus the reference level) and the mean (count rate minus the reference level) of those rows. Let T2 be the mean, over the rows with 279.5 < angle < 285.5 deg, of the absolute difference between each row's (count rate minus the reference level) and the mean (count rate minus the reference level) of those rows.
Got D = 0.6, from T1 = 0.07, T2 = 0.12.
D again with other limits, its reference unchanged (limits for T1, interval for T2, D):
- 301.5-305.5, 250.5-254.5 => 2.6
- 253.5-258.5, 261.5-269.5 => 1.2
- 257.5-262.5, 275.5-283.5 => 0.9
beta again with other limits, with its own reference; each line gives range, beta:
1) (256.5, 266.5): 257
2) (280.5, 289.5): 285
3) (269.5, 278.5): 275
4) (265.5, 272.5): 271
